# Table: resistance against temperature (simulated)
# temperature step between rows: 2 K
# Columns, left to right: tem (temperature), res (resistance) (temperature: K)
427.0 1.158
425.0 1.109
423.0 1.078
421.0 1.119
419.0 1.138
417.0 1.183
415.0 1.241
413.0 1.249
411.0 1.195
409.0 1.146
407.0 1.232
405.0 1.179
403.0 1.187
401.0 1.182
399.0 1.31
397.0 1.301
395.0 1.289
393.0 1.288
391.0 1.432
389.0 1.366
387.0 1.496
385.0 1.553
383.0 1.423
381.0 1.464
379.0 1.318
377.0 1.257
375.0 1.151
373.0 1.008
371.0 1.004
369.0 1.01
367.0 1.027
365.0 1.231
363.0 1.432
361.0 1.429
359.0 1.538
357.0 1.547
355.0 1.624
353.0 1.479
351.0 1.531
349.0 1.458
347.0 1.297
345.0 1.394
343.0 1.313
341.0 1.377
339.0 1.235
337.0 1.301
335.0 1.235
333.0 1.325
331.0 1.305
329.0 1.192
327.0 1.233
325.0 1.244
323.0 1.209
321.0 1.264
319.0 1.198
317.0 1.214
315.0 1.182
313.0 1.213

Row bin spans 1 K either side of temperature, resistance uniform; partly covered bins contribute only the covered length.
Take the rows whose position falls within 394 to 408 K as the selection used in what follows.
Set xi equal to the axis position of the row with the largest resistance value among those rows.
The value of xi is 399.0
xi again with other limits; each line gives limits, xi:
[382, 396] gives 385.0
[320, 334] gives 333.0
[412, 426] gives 413.0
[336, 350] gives 349.0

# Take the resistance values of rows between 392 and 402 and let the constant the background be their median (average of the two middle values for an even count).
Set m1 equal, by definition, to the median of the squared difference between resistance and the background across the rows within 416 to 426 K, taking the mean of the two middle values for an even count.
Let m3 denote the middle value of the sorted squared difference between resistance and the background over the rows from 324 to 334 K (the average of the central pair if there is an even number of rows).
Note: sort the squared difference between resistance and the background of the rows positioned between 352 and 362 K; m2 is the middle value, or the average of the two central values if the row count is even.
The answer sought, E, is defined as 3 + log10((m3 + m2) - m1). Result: 1.5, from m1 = 0.029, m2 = 0.062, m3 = 0.00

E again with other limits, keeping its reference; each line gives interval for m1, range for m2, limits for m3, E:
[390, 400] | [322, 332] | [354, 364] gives 1.8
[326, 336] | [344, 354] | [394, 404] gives 1.4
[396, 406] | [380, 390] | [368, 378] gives 2.0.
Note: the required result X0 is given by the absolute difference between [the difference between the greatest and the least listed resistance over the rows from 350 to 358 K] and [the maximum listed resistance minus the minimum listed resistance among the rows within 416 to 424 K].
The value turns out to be 0.04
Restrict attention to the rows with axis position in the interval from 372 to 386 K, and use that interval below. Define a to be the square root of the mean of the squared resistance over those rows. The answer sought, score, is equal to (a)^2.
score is 1.7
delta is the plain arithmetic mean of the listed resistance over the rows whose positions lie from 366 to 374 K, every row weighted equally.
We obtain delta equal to 1.01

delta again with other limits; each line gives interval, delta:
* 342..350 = 1.37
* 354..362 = 1.53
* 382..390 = 1.46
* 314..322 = 1.21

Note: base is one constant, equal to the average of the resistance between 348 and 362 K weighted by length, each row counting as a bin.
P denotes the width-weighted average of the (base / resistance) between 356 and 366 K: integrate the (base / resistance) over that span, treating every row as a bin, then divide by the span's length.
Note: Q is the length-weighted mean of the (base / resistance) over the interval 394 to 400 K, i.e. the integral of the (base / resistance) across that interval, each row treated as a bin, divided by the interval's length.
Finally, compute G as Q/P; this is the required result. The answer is 1.10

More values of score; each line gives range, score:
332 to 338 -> 1.7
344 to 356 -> 2.2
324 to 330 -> 1.5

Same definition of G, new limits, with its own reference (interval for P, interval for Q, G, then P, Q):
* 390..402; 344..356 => 0.89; 1.17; 1.04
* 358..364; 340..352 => 1.05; 1.03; 1.09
